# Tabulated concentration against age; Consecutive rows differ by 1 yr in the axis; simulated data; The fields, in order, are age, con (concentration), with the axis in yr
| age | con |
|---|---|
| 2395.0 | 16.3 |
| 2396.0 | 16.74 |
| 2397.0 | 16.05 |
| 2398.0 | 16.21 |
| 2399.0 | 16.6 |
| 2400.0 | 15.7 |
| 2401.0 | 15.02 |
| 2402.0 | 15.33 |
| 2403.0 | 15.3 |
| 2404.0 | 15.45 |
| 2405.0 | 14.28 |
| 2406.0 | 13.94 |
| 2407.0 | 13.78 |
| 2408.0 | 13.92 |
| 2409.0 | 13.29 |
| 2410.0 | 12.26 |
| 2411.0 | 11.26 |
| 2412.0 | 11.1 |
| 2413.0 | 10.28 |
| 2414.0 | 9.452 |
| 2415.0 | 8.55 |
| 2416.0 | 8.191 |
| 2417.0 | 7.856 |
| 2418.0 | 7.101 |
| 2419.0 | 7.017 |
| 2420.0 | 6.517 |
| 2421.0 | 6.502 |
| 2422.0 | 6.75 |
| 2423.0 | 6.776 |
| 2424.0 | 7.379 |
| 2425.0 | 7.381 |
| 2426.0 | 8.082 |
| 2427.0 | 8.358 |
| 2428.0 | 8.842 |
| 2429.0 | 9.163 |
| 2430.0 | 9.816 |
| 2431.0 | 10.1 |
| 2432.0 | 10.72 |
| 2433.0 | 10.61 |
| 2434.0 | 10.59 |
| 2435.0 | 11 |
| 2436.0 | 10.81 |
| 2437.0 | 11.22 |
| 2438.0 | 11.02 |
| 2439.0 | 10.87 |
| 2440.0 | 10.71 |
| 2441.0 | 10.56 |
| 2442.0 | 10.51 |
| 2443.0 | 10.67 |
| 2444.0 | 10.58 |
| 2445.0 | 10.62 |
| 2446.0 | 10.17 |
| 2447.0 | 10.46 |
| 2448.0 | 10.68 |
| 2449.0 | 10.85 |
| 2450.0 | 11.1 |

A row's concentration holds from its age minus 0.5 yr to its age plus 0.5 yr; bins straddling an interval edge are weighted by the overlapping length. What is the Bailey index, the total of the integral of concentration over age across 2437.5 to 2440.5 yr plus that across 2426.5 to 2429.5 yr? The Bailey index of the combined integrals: 59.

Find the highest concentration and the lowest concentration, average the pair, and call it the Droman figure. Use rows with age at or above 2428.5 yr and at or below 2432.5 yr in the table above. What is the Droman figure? 10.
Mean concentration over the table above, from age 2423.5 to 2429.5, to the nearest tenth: 8.2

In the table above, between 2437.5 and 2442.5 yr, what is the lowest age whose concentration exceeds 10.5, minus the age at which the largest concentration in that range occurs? 0 yr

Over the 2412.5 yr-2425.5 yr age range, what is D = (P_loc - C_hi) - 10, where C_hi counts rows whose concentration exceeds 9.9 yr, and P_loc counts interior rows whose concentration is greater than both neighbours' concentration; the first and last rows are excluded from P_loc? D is -11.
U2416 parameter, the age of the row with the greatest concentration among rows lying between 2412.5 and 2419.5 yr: 2413.0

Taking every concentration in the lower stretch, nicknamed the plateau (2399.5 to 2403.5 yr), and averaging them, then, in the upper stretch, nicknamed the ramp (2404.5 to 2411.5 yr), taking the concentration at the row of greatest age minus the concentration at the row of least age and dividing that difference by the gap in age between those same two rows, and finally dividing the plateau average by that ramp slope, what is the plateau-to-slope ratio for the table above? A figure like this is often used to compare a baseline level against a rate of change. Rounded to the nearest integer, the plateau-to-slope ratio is -30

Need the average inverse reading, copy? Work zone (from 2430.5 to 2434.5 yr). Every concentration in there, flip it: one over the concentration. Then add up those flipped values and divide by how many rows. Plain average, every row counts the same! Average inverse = 0.095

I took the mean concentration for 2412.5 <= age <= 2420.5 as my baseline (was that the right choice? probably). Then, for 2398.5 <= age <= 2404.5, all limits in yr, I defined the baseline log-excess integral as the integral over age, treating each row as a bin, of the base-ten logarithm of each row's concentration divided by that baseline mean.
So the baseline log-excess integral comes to 1.7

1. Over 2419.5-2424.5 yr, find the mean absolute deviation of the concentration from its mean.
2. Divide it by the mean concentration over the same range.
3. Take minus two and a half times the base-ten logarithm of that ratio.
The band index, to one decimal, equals 3.6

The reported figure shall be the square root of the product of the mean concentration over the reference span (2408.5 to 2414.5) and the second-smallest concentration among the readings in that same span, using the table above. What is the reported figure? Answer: 11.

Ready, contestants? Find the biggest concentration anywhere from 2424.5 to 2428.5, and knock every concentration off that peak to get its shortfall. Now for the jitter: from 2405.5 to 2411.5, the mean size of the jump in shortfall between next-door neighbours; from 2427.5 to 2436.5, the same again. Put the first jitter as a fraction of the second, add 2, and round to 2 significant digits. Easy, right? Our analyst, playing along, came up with 3.8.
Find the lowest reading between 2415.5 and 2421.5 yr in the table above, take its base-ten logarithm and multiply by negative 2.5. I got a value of -2.03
